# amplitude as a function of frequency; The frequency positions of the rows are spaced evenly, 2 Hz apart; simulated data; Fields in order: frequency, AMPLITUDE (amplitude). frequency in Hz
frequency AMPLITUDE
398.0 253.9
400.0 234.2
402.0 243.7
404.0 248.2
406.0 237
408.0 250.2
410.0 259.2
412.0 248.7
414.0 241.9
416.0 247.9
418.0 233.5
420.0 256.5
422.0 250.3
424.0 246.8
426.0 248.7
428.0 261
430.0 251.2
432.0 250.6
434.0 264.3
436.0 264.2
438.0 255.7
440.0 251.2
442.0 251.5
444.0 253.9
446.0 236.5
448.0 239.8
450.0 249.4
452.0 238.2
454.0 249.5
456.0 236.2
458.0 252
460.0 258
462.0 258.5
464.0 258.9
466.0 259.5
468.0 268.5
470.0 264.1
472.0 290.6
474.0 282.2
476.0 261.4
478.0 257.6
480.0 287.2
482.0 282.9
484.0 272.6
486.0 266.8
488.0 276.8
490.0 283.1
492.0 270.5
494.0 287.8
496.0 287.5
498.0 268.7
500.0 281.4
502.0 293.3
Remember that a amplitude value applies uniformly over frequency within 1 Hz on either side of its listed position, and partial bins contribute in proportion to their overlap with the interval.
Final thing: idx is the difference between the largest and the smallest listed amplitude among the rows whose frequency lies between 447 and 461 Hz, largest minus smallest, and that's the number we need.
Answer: 22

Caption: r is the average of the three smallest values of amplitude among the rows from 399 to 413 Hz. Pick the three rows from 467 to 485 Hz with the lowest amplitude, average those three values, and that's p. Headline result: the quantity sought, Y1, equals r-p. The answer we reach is -23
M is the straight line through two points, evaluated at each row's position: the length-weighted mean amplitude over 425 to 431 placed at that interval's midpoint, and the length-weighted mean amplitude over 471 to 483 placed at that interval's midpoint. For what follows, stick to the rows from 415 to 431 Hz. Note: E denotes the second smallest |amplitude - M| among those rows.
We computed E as 0.5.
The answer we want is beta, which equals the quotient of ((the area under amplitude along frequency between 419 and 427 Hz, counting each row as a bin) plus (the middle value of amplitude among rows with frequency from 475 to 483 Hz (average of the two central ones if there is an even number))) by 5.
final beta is 455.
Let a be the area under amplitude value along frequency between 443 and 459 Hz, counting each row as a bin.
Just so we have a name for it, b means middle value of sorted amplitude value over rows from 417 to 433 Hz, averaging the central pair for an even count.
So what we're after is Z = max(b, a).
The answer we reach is 3911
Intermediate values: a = 3911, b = 250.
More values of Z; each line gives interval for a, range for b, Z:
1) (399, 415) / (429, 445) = 3926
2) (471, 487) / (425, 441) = 4403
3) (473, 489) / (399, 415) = 4375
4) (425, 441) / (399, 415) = 4094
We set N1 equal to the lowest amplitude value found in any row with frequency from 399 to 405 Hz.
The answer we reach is 234.2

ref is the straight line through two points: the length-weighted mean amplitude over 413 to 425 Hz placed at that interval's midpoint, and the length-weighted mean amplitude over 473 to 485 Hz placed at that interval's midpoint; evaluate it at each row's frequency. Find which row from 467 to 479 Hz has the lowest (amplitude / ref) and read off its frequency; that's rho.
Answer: 478.0 Hz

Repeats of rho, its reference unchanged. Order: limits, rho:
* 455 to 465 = 456.0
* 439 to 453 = 452.0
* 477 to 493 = 478.0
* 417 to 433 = 418.0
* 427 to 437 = 432.0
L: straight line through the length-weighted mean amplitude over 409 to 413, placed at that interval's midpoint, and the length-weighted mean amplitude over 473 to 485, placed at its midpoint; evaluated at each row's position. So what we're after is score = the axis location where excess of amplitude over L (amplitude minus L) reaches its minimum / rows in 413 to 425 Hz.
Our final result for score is 418.0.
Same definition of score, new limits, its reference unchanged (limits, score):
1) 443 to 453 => 452.0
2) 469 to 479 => 478.0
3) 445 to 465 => 456.0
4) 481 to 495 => 486.0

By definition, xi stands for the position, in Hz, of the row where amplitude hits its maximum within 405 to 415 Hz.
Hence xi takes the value 410.0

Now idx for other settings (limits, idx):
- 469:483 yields 33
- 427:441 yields 14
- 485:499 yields 21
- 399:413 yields 25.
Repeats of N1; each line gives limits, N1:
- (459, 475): 258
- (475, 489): 257.6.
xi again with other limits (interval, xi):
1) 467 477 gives 472.0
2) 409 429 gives 428.0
